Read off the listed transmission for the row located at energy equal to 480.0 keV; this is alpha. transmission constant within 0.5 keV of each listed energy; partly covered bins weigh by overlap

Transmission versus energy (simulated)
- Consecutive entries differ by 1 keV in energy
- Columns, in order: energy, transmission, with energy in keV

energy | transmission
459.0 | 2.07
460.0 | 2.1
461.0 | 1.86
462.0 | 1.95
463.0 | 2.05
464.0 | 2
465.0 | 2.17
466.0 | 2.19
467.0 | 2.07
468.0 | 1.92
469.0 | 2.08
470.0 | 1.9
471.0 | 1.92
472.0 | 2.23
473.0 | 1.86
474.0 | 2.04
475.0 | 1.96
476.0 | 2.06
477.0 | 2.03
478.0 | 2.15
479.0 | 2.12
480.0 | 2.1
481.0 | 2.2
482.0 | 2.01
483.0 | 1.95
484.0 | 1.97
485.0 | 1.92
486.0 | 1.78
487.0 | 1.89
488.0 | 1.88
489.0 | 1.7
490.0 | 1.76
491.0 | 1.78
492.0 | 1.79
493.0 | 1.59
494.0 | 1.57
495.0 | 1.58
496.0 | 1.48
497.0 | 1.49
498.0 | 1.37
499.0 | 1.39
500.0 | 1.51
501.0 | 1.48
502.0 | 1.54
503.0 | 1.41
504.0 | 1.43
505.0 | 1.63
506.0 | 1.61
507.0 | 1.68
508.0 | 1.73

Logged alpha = 2.1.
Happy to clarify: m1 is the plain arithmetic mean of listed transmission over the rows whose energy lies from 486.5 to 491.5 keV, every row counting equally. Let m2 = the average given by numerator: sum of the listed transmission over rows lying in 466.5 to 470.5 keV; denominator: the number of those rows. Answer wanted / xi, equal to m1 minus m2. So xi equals -0.2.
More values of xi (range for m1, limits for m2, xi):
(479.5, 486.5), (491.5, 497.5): 0.4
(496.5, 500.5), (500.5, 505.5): -0.1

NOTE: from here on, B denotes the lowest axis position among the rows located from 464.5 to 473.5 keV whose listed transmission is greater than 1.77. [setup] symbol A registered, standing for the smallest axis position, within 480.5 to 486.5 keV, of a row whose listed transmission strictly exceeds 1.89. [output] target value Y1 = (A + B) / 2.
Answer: 473.0 keV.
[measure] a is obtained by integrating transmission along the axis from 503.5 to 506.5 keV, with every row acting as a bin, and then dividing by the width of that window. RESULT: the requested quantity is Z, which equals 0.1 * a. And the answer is 0.16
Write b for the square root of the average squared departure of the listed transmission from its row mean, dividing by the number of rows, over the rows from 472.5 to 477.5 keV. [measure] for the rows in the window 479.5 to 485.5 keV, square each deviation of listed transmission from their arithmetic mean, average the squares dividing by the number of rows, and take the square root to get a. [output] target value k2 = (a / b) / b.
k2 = 18.0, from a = 0.10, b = 0.073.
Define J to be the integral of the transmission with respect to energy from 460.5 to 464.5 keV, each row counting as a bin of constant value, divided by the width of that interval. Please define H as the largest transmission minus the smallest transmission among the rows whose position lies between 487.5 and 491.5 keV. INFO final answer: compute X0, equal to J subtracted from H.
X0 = -1.8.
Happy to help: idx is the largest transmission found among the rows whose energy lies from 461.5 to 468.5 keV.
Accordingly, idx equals 2.19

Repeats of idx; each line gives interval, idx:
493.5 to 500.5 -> 1.58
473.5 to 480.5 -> 2.15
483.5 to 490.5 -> 1.97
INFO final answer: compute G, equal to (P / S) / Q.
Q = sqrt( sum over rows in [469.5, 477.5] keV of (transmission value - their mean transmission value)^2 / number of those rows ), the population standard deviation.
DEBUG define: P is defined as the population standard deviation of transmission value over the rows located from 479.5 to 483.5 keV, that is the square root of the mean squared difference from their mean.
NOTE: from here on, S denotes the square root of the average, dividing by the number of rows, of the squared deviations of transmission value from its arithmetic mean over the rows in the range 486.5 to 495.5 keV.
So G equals 7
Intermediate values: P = 0.094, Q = 0.110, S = 0.12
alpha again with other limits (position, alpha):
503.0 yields 1.41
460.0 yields 2.1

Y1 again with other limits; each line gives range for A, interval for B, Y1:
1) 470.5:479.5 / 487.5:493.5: 479.5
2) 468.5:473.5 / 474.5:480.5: 472.0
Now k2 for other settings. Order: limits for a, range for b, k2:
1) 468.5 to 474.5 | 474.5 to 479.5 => 28.2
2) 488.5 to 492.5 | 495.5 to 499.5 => 12.4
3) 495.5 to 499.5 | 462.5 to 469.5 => 7.1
